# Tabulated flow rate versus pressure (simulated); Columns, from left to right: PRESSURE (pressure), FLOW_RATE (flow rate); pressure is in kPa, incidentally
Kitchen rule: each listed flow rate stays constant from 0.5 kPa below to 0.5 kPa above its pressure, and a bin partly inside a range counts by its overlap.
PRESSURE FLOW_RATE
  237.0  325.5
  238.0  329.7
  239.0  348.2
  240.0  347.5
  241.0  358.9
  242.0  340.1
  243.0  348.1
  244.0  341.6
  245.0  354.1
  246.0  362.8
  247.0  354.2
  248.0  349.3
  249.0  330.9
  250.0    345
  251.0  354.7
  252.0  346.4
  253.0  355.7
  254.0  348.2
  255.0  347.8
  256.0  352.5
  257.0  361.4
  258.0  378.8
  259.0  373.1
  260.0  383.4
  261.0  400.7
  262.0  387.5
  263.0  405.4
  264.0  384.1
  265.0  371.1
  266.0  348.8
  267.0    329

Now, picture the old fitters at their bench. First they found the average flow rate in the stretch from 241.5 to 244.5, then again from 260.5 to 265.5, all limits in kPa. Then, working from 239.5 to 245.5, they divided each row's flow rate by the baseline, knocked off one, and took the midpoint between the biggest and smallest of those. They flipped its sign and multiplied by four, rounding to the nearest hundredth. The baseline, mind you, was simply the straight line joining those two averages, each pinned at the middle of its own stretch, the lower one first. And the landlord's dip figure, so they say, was -0.10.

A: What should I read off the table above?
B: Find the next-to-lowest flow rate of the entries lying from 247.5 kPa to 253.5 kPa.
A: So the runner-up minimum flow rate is 345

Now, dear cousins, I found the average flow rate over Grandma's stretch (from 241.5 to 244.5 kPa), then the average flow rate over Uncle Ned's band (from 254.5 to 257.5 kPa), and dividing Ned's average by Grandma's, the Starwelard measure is 1.03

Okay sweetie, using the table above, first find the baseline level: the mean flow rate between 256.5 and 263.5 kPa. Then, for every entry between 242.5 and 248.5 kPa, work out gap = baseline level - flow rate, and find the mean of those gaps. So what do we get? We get 33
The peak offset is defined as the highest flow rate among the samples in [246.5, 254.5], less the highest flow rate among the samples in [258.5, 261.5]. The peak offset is -45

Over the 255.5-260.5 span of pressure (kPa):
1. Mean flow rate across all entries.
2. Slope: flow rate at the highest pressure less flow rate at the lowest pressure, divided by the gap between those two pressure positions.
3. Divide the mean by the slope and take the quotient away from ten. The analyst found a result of -38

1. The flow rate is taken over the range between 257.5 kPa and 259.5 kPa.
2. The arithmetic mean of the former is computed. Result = 376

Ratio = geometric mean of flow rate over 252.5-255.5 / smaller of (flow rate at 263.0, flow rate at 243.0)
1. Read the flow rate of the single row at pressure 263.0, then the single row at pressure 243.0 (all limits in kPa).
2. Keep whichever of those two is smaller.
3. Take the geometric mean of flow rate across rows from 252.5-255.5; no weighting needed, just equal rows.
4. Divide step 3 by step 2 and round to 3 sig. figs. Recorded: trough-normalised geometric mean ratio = 1.01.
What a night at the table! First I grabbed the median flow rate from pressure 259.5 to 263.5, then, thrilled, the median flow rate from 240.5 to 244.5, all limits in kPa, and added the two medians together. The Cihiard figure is 739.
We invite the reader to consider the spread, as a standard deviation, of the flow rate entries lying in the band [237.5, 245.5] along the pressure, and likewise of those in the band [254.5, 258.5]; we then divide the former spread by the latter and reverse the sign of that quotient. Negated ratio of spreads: -0.7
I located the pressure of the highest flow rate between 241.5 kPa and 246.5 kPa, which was 246.0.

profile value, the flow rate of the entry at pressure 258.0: 378.8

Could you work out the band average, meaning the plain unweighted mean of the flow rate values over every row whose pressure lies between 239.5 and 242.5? 349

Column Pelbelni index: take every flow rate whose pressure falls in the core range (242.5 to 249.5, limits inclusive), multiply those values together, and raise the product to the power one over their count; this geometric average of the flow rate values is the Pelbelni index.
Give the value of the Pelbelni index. 349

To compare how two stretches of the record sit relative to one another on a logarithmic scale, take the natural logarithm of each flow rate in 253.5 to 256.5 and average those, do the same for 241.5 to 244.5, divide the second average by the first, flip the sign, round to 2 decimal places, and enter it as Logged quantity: -1.00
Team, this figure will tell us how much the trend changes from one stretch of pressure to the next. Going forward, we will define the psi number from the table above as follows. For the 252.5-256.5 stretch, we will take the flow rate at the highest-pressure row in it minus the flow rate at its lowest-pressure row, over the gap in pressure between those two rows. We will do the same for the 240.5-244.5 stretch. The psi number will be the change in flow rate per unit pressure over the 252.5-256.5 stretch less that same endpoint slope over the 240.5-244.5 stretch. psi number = 4.7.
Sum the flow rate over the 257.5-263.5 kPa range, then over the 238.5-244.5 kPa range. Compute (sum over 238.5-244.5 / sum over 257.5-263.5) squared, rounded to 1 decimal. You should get 0.8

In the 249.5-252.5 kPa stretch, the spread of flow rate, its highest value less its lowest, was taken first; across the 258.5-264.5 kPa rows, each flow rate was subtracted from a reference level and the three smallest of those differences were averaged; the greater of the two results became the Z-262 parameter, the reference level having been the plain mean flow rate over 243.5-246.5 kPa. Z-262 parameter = 10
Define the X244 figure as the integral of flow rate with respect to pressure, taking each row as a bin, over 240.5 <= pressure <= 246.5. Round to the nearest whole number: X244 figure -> 2106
